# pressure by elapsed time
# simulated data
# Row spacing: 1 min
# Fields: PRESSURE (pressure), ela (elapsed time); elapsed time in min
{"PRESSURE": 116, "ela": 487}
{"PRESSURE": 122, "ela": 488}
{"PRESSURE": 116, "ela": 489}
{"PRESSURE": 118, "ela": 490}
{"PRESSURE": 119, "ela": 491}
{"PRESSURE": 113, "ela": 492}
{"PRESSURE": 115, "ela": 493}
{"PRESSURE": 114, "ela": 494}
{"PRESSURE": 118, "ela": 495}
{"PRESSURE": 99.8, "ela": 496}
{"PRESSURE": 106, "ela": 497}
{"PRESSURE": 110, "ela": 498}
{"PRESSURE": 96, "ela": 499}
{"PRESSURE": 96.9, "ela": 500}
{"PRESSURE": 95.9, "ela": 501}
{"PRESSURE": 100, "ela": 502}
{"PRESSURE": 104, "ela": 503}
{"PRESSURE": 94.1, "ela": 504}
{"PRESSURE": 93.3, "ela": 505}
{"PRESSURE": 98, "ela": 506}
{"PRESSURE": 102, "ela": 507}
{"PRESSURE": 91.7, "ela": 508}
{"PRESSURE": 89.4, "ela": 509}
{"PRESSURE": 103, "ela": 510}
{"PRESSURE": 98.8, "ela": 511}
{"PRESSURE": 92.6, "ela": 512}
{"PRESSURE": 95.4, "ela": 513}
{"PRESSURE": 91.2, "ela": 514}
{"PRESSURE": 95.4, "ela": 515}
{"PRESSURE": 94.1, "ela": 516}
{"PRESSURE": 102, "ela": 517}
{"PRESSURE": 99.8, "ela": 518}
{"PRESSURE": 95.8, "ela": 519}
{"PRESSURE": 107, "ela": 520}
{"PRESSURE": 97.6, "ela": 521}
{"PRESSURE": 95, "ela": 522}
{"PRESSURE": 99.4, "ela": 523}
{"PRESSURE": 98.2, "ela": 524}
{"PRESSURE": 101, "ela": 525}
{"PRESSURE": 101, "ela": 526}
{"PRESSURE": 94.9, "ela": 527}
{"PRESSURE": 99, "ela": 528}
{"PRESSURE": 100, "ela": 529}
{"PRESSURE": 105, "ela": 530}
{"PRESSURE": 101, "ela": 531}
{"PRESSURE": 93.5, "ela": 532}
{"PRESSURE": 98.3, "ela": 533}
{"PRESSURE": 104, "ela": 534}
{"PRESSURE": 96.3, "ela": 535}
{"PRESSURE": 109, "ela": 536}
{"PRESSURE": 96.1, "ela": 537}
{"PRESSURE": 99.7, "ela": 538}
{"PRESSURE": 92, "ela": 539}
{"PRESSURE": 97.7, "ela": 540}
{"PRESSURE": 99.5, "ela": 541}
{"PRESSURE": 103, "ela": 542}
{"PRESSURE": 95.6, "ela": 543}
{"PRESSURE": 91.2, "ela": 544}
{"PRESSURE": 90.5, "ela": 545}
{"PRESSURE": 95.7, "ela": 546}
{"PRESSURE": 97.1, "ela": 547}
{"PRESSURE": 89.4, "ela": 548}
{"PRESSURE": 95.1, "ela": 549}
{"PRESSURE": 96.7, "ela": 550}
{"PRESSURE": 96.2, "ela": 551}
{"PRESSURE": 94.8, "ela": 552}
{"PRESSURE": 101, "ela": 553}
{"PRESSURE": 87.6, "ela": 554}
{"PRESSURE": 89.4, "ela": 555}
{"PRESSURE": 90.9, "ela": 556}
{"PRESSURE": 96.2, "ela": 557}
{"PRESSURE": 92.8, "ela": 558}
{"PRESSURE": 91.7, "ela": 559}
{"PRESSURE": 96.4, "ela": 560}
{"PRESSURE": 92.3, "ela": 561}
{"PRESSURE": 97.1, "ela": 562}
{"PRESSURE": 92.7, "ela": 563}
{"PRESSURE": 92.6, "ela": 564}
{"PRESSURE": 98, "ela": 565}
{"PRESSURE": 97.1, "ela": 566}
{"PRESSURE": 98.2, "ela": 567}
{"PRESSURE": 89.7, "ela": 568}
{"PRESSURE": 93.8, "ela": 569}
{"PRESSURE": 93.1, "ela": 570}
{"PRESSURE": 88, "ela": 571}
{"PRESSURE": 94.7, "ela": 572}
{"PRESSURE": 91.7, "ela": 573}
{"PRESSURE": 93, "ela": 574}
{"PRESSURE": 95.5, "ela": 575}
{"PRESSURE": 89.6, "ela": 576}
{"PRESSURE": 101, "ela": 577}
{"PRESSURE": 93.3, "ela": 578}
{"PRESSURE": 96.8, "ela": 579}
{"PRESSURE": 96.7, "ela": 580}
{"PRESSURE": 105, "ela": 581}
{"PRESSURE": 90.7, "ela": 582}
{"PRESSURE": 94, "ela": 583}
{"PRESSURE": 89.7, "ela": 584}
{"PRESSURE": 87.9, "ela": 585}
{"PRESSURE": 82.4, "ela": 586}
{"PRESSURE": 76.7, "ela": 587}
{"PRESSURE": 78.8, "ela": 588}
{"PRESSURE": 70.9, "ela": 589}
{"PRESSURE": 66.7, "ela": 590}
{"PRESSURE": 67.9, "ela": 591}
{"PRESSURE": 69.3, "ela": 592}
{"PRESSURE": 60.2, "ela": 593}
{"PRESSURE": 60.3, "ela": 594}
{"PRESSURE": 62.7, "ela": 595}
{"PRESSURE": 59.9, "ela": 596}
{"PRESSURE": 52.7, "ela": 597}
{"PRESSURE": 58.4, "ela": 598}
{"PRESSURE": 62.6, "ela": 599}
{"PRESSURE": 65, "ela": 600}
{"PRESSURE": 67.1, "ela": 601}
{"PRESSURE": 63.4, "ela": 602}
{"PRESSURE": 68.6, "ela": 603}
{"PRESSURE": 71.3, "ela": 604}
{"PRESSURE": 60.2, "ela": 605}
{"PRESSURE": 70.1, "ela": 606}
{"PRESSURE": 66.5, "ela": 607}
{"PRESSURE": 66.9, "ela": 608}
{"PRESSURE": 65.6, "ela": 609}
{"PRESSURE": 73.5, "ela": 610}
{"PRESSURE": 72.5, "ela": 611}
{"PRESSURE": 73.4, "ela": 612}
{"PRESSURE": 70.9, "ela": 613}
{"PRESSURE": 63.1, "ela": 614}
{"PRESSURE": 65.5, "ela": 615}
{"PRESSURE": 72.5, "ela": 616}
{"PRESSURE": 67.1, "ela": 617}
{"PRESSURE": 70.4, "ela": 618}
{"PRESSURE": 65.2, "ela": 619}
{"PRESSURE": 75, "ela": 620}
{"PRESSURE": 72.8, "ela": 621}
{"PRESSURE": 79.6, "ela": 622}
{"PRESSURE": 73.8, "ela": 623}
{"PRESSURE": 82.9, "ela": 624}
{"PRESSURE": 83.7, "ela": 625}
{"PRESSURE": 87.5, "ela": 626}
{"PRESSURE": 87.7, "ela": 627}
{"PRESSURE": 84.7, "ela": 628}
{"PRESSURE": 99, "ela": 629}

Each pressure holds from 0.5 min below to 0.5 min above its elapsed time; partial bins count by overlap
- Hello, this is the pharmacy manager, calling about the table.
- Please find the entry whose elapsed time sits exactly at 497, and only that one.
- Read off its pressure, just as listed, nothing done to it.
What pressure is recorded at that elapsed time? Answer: 106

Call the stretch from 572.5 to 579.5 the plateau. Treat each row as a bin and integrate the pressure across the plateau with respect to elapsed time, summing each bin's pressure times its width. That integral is 661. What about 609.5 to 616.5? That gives 491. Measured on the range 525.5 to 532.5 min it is 694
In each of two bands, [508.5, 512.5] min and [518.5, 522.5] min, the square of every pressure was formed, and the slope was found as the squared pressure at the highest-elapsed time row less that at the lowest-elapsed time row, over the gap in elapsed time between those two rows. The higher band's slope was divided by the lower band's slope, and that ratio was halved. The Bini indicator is -0.1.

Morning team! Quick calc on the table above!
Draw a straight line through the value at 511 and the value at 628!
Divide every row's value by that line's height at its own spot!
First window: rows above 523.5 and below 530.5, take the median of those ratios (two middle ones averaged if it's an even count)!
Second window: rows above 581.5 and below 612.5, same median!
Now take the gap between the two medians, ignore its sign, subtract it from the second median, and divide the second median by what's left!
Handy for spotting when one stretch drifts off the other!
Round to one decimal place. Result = 1.5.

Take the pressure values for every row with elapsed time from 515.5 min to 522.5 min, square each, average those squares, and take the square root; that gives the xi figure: 99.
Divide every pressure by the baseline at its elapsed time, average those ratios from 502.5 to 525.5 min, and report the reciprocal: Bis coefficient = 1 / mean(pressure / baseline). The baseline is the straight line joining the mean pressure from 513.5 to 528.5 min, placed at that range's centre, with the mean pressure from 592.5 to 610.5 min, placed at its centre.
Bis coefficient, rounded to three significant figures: 1.04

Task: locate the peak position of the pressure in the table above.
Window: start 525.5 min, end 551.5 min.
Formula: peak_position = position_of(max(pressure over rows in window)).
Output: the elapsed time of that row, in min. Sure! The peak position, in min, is 536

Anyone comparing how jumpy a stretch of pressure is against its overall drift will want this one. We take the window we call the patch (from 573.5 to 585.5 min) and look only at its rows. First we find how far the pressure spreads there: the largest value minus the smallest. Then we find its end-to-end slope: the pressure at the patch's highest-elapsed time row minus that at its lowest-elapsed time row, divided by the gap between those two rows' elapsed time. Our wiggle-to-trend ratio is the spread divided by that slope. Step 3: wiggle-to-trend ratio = -37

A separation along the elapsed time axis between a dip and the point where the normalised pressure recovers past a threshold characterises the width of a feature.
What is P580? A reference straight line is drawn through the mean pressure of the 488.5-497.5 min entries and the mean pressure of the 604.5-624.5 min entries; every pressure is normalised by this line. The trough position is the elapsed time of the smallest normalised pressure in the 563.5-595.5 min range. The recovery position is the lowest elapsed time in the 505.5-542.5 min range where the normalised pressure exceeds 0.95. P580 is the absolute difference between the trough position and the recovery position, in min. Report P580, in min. 83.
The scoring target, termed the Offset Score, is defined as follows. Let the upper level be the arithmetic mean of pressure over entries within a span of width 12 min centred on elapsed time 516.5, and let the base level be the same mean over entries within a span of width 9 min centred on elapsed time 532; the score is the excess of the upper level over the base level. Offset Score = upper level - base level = -4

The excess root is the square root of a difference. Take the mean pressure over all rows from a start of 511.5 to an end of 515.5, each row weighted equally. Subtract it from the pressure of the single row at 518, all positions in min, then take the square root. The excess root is 2.5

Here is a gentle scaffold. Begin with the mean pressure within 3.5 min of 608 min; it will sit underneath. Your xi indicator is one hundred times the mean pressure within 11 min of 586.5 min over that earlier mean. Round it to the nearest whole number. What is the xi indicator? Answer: 117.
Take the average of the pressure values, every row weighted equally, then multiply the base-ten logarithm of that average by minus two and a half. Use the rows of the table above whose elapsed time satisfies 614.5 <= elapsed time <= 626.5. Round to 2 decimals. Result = -4.68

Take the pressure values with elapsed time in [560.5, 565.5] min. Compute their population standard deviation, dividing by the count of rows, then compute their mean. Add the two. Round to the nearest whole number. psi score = 97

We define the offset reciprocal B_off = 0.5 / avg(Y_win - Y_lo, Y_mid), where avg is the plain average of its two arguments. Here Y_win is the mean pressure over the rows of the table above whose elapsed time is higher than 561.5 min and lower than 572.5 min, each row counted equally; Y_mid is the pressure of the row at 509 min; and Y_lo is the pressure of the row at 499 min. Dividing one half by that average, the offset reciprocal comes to 0.0114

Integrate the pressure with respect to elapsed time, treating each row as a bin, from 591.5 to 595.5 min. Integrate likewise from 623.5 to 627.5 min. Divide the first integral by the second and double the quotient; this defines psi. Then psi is 1.5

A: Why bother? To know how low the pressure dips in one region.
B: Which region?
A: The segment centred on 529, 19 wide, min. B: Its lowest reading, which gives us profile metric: 93.5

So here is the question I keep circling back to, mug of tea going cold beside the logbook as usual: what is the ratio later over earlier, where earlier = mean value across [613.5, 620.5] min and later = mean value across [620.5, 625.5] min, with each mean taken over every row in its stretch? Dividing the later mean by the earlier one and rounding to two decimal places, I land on 1.15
